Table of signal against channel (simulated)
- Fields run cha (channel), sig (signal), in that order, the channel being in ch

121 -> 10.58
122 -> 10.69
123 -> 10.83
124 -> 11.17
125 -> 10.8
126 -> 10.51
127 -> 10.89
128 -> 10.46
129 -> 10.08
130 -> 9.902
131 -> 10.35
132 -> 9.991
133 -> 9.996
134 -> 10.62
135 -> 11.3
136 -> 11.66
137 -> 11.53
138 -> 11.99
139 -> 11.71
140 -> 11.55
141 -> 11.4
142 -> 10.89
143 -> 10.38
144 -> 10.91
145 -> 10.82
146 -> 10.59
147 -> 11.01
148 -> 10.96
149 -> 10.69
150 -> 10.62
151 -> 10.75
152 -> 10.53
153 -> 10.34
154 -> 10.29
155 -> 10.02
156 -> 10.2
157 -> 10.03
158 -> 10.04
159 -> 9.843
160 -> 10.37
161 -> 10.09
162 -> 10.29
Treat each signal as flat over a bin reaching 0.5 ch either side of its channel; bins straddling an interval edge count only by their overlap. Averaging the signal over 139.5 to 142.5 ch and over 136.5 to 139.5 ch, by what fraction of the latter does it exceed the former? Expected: 0.039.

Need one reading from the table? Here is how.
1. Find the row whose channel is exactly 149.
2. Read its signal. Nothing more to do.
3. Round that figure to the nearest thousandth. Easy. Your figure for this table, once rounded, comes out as 10.690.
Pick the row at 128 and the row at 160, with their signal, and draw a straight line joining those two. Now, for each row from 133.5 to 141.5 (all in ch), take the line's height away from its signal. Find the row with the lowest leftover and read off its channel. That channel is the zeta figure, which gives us 134 ch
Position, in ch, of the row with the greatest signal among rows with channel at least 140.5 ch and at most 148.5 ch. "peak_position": 141 ch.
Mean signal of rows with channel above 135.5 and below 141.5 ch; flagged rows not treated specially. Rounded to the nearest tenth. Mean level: 11.6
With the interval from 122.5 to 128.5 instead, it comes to 10.8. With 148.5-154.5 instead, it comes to 10.5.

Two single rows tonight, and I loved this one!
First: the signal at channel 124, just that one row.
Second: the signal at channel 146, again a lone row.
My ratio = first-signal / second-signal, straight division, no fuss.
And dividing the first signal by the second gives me 1.05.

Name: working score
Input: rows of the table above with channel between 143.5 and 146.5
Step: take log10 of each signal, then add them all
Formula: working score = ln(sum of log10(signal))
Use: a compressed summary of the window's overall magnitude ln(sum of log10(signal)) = 1.1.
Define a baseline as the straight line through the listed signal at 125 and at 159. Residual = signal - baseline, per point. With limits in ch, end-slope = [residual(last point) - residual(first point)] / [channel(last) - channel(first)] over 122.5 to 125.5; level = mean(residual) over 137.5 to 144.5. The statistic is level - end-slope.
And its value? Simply 0.90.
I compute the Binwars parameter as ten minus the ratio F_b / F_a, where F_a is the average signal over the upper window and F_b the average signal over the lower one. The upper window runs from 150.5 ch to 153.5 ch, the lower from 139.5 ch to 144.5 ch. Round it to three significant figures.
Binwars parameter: 8.95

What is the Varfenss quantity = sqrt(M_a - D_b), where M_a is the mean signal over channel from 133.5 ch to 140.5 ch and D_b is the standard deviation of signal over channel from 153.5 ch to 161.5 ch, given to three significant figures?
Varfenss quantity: 3.36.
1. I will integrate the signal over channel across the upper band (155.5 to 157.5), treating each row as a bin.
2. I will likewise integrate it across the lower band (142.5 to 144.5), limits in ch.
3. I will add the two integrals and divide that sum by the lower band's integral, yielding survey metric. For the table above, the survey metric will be 1.95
